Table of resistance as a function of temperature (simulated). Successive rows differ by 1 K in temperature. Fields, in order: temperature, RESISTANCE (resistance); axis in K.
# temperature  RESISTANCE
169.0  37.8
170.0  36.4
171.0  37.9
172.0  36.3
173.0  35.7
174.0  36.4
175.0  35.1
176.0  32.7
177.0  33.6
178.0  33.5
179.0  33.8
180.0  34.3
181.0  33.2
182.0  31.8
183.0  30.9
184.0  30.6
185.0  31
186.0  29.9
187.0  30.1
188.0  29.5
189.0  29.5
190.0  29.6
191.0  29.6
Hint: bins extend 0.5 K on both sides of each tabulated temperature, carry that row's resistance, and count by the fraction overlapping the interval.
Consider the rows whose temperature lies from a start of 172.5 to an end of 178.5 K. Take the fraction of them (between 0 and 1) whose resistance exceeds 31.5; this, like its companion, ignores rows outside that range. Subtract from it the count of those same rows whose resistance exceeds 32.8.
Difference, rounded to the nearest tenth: -4.0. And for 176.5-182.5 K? -4.0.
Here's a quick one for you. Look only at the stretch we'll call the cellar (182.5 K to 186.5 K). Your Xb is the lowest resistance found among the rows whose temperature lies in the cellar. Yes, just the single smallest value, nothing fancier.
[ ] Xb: 29.9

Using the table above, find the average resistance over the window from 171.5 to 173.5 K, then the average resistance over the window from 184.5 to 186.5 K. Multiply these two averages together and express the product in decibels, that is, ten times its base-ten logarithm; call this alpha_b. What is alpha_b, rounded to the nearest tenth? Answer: 30.4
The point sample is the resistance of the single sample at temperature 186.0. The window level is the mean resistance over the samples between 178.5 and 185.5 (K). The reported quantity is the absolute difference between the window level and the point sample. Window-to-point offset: 2.3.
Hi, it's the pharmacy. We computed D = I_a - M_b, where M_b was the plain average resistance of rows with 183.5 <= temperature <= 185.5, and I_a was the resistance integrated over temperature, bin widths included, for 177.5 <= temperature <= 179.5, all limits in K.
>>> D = 36.5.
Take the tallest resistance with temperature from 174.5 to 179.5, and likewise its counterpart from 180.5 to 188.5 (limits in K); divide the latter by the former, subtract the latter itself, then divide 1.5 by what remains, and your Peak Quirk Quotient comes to -0.0465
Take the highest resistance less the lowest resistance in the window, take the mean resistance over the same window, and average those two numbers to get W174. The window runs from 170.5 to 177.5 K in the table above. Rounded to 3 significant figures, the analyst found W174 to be 20.3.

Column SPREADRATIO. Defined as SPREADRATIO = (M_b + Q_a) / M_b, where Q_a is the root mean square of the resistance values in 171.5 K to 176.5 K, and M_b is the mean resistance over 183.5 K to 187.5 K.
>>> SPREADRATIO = 2.16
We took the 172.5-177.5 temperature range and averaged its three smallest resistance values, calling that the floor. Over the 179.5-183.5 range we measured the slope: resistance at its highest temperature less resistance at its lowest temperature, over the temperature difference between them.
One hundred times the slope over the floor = -3.4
